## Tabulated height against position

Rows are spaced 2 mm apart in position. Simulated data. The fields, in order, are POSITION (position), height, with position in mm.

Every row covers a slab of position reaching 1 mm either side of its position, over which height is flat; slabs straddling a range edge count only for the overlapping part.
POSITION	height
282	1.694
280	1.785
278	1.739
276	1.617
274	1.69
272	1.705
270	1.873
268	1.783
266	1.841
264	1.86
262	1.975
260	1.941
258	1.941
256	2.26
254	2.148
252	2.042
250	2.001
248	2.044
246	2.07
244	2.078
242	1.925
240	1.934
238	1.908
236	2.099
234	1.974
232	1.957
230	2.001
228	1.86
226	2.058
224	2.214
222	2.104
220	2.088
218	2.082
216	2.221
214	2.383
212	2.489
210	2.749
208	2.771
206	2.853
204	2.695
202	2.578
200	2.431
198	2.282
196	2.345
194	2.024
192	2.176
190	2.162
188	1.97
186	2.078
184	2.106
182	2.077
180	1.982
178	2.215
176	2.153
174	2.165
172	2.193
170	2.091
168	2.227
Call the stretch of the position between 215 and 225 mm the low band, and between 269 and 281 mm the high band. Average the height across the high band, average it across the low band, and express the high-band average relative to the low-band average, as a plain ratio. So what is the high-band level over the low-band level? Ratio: 0.81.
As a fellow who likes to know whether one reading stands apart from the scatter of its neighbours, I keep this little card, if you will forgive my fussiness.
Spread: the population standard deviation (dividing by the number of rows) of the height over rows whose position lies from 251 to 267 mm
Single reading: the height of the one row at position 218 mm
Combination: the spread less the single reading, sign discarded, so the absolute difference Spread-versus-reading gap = 1.95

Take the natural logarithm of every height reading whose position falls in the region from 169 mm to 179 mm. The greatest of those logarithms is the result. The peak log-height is 0.80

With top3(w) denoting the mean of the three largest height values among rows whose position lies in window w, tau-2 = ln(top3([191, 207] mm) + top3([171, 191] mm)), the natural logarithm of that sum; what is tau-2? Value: 1.59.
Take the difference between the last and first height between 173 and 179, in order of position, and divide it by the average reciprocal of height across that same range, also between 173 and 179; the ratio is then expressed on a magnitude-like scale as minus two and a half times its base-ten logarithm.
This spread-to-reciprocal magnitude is 2.4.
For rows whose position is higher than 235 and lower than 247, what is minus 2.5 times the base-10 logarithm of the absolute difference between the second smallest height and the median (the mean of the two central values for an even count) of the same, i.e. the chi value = 2.8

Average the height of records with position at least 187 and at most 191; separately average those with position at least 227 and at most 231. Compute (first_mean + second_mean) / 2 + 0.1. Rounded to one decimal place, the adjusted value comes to 2.1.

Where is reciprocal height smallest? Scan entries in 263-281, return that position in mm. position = 270 mm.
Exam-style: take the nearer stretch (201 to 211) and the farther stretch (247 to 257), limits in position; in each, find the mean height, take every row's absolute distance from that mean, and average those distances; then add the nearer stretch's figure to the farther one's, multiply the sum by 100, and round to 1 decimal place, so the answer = 15.8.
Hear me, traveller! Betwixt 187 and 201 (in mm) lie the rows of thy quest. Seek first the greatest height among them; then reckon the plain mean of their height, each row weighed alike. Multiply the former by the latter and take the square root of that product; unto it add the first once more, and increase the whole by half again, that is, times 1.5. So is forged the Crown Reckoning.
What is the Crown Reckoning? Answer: 7.1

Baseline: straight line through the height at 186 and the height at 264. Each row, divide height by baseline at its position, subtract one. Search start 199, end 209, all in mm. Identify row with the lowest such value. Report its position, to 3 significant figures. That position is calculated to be 200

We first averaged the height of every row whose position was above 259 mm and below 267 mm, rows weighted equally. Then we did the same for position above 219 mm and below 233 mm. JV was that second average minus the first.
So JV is 0.14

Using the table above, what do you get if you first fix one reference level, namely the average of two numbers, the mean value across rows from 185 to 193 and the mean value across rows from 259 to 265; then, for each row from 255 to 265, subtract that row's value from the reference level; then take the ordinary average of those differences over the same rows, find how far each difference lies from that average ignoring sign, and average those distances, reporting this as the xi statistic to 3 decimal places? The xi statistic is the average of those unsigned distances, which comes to 0.106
